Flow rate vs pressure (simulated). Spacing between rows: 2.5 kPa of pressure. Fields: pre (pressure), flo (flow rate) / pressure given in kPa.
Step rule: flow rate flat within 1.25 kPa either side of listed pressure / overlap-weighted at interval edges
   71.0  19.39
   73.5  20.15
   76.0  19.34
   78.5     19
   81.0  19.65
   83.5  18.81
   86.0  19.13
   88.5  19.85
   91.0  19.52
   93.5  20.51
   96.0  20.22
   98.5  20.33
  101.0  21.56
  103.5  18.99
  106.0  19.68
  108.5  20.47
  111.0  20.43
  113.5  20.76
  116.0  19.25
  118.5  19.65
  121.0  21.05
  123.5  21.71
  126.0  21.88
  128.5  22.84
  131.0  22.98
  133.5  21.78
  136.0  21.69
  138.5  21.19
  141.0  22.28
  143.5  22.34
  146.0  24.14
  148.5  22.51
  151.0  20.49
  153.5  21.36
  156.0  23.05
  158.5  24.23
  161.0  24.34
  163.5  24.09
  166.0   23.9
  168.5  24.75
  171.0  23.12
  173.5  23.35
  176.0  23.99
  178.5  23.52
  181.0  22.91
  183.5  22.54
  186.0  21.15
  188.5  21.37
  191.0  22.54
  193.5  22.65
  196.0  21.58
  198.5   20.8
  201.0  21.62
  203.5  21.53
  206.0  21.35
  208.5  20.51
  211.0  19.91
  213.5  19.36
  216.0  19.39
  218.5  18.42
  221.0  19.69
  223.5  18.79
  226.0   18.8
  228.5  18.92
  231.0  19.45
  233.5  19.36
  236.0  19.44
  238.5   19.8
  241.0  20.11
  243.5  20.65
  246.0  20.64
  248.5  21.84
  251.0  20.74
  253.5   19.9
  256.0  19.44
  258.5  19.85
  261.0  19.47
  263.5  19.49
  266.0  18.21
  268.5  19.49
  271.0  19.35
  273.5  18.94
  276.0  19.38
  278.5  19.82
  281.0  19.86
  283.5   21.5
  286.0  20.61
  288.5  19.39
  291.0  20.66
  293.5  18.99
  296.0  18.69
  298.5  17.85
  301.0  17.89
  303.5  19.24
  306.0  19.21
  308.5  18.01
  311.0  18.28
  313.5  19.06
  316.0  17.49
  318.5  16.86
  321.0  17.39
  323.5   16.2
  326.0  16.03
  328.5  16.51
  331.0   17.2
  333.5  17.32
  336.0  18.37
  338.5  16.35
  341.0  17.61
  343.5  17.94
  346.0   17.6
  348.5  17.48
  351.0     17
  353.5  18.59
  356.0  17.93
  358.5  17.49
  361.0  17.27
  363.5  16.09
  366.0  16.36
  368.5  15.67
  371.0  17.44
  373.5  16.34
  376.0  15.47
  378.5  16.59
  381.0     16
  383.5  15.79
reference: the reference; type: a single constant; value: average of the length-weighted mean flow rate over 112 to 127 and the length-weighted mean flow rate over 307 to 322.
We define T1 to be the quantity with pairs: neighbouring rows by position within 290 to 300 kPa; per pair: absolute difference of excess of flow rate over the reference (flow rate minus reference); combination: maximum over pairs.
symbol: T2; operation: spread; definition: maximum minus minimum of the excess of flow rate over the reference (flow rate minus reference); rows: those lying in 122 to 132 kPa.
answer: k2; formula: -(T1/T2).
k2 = -1.31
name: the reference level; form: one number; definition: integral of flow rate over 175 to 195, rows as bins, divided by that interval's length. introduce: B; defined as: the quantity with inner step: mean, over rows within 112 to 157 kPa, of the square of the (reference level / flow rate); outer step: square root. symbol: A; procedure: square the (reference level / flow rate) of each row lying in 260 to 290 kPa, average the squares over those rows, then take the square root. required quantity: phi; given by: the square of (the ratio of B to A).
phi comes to 0.8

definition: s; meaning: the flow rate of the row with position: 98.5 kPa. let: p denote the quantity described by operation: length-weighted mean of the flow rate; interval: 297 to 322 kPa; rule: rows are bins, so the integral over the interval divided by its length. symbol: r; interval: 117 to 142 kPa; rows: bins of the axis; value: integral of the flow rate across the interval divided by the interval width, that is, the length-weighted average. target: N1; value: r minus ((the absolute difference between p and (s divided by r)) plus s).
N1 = -16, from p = 18.1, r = 22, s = 20.33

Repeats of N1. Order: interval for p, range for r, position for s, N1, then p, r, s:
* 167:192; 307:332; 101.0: -26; 22.9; 17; 21.56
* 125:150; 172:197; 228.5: -18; 22.3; 23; 18.92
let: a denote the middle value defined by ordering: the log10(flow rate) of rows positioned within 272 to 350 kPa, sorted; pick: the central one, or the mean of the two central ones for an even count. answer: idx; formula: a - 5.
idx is -3.74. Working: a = 1.26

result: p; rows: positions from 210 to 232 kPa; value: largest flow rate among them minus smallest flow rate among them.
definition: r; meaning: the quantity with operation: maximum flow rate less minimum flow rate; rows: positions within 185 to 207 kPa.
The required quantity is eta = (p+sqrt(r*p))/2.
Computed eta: 1.6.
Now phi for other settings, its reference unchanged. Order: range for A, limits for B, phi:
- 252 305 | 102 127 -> 0.9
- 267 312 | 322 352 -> 1.3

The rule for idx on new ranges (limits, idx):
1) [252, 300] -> -3.71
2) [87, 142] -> -3.69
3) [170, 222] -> -3.67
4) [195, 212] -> -3.67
